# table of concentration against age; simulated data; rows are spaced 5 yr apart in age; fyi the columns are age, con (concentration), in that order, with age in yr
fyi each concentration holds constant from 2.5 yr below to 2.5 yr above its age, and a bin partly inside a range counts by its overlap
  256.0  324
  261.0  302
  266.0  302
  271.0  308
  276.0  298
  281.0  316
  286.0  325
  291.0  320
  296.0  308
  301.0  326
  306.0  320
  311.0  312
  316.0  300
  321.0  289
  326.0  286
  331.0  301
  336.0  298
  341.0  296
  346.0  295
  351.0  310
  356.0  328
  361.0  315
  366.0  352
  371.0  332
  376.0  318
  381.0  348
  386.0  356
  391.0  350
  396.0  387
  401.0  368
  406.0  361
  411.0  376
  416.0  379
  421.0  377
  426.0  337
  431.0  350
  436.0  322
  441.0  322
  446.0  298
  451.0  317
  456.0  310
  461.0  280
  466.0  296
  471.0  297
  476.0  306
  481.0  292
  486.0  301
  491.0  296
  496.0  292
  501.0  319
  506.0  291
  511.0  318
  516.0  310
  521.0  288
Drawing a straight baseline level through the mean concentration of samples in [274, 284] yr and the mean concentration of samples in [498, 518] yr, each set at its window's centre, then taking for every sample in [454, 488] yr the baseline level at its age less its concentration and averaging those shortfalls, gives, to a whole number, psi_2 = 12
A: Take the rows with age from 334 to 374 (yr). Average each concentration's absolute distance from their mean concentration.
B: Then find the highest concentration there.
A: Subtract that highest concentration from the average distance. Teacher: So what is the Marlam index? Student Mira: -336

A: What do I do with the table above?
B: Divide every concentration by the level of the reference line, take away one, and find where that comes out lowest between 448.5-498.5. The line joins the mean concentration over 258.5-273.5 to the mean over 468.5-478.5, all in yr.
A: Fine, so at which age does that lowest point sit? 461.0 yr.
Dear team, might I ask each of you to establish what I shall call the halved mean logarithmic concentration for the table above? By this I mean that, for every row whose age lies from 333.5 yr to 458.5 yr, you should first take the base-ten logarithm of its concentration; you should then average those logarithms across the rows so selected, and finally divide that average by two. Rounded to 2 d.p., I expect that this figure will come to 1.26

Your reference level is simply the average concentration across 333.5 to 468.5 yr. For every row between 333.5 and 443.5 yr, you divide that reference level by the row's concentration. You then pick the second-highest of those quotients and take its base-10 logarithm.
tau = 0.051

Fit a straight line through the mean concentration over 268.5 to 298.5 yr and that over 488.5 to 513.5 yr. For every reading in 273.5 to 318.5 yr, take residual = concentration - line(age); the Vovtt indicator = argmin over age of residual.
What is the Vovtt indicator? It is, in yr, 276.0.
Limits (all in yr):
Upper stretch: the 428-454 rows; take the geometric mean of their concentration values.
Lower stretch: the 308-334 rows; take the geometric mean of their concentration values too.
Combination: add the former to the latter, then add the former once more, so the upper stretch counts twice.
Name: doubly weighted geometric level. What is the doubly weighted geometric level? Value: 940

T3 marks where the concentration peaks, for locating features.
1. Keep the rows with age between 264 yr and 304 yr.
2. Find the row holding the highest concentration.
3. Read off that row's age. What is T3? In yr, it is 301.0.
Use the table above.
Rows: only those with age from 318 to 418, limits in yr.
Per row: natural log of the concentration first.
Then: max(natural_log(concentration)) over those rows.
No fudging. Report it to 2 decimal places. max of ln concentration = 5.96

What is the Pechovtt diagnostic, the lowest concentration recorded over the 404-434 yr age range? 337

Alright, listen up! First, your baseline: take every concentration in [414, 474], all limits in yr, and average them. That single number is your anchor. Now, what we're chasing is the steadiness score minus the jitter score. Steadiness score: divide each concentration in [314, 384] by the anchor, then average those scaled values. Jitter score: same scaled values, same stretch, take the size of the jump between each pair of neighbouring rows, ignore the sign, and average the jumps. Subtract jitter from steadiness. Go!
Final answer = 0.92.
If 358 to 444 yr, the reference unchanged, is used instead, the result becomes 1.03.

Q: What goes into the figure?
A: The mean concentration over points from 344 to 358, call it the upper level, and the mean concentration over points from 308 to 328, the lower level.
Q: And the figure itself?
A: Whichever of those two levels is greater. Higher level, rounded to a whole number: 311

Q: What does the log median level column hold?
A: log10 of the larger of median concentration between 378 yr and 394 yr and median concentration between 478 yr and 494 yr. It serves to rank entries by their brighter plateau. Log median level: 2.54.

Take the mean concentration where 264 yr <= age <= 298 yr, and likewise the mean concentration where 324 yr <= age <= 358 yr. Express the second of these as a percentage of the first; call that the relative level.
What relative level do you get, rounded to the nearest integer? 97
